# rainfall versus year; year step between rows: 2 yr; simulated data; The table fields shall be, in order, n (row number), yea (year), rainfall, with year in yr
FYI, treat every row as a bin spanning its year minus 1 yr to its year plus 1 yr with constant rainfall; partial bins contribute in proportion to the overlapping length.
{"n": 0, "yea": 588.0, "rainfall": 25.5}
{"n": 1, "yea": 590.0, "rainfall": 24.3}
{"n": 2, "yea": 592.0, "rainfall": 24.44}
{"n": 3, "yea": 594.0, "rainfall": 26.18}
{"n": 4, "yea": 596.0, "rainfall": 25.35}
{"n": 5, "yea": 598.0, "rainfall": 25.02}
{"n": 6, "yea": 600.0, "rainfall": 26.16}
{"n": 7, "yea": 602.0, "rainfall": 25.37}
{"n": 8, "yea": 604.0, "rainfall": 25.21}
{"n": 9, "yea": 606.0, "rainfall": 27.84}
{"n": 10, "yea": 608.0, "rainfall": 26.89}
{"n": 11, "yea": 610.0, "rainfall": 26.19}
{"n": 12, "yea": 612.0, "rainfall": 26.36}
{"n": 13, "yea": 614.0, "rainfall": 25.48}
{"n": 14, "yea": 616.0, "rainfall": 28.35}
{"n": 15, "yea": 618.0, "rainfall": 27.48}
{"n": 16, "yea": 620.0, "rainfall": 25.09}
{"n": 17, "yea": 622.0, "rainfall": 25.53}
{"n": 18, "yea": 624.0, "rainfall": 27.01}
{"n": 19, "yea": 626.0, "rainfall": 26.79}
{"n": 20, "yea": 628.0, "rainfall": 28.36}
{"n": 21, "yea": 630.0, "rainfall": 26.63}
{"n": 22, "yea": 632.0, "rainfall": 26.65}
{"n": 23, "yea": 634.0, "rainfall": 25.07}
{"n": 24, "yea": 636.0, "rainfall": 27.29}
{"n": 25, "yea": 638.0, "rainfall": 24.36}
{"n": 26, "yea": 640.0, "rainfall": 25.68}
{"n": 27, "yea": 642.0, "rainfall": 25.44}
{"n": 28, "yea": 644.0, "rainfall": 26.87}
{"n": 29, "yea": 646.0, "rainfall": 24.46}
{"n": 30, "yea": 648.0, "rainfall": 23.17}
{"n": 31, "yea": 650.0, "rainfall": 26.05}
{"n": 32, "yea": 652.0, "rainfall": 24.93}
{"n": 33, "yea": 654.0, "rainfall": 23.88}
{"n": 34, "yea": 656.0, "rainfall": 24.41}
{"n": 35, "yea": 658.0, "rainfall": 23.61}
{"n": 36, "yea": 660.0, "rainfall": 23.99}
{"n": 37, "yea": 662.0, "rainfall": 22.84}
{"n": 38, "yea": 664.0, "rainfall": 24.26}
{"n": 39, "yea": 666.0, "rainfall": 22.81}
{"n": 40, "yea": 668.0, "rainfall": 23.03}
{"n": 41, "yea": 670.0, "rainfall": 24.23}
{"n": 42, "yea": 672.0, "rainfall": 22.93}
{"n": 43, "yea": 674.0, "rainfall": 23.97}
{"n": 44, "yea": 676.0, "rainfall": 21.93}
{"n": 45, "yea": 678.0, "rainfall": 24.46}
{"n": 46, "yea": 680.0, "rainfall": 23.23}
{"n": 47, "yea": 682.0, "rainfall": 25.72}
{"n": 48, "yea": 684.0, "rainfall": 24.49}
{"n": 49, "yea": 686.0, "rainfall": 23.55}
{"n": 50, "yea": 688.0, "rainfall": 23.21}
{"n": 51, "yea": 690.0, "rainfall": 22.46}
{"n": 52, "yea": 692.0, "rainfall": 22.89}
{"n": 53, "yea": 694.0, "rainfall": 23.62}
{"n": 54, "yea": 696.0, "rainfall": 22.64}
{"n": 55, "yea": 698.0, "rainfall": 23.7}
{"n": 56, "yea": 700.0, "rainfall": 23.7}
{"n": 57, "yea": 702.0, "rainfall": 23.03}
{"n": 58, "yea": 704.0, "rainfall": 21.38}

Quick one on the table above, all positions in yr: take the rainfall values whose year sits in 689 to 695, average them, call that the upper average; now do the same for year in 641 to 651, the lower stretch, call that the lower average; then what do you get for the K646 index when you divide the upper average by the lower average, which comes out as 0.912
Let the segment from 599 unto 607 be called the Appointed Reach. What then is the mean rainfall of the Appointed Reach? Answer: 26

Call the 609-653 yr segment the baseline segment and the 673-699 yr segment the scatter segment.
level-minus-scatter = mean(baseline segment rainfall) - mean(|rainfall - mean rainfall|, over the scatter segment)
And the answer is 25.3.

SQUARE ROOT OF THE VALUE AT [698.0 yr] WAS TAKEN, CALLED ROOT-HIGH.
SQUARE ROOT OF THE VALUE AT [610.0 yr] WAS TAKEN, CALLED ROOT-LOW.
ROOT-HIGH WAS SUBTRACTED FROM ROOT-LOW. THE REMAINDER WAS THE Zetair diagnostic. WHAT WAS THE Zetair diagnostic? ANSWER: 0.25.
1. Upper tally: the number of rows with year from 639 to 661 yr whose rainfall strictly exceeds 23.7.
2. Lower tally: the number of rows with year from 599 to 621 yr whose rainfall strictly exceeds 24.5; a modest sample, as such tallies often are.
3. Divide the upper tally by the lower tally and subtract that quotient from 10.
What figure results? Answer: 9.2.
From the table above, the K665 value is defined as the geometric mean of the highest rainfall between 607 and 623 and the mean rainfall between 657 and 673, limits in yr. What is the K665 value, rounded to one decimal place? 25.8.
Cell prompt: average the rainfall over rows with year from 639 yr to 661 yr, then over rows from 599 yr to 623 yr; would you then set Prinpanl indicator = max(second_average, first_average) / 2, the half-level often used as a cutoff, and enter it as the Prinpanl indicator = 13.2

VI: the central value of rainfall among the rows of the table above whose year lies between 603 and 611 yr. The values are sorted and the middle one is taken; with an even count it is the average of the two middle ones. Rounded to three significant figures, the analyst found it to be 26.5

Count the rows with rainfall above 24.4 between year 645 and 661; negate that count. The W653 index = -4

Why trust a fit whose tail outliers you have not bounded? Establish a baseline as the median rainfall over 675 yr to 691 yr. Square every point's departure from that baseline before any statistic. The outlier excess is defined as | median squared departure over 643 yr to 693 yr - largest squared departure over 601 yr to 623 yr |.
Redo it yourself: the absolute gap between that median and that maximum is 24.2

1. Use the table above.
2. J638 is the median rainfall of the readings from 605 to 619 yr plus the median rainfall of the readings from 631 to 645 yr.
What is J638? 52.6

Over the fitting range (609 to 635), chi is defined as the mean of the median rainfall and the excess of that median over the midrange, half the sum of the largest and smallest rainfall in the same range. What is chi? 13.3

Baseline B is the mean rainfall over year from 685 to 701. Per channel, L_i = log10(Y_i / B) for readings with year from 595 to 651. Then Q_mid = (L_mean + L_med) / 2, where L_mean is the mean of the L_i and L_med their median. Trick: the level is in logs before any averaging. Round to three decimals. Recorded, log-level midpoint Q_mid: 0.050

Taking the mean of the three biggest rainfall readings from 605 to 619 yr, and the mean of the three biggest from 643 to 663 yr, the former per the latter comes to 1.07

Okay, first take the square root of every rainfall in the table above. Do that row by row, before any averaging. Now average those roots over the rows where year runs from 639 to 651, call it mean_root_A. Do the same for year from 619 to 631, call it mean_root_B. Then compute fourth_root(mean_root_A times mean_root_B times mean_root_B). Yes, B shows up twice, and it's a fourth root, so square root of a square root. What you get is 3.40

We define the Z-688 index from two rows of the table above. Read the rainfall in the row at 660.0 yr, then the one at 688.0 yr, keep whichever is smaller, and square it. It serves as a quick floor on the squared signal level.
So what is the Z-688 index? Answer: 539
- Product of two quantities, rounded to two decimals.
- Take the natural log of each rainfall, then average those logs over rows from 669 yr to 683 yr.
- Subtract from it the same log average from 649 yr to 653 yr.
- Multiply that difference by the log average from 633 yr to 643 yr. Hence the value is -0.23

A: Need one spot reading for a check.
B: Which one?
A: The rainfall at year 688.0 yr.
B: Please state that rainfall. 23.21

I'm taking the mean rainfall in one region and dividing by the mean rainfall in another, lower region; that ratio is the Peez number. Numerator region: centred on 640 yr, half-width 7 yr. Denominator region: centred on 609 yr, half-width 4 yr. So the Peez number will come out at 0.95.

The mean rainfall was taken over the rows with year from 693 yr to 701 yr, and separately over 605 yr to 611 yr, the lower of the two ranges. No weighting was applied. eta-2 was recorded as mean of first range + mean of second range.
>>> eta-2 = 50.4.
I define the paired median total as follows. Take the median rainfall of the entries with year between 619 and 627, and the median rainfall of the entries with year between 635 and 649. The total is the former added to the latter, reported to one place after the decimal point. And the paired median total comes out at 51.6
